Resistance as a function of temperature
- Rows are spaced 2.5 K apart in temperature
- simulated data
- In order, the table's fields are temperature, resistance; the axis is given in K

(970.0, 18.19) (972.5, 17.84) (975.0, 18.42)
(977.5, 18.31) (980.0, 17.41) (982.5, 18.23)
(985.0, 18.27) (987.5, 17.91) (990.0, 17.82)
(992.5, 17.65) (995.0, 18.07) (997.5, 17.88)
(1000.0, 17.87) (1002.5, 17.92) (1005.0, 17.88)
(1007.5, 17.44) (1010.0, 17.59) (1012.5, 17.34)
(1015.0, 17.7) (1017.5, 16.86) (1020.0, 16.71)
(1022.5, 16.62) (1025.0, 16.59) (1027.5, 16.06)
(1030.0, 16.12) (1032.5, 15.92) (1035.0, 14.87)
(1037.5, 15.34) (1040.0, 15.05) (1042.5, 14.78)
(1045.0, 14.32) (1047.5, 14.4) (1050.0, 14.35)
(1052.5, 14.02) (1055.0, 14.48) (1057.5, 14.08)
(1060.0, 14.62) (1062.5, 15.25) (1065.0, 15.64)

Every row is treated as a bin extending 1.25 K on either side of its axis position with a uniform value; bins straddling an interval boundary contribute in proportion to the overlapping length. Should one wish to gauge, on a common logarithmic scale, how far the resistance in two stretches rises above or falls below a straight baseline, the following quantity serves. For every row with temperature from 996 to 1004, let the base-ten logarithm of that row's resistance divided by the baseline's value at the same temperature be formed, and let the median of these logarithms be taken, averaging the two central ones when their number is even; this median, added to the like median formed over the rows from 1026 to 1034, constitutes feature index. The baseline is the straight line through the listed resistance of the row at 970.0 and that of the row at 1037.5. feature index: 0.034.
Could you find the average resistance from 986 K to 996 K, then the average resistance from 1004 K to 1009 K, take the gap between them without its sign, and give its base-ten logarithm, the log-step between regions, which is -0.7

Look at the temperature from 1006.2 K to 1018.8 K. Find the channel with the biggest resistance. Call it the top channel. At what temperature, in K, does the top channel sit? 1015.0 K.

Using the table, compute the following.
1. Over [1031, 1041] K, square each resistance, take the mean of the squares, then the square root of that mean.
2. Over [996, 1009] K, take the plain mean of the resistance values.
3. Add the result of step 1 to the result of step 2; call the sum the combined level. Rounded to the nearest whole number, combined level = 33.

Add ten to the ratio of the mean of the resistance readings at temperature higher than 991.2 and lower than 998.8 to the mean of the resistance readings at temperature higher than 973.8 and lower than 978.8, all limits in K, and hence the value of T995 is 11.0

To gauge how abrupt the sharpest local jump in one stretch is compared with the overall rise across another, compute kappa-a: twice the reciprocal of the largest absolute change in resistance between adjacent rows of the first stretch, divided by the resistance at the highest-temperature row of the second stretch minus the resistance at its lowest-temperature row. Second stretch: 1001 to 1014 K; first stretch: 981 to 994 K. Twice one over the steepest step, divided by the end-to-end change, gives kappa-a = -9.6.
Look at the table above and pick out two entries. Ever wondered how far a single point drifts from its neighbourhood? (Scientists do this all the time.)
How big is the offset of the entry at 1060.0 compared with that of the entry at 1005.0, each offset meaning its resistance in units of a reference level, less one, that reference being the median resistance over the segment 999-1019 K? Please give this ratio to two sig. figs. -13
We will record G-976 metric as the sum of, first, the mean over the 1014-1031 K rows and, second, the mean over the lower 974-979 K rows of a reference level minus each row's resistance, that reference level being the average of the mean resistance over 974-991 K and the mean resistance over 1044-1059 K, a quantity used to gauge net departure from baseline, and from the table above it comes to -3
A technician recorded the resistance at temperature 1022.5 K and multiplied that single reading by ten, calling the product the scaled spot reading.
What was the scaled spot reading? 166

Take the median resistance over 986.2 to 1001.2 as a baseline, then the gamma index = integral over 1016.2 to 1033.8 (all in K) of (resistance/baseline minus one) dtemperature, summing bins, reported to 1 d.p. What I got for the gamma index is -1.4 K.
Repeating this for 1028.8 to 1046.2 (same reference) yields -2.6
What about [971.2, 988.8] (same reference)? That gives 0.2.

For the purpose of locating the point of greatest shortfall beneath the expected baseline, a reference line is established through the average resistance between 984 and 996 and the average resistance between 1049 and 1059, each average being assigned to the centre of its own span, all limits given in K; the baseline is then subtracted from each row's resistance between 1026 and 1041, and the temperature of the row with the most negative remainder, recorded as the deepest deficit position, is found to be 1035.0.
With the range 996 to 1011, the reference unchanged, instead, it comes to 997.5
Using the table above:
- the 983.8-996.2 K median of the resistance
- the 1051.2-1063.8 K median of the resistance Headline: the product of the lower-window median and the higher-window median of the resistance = 259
